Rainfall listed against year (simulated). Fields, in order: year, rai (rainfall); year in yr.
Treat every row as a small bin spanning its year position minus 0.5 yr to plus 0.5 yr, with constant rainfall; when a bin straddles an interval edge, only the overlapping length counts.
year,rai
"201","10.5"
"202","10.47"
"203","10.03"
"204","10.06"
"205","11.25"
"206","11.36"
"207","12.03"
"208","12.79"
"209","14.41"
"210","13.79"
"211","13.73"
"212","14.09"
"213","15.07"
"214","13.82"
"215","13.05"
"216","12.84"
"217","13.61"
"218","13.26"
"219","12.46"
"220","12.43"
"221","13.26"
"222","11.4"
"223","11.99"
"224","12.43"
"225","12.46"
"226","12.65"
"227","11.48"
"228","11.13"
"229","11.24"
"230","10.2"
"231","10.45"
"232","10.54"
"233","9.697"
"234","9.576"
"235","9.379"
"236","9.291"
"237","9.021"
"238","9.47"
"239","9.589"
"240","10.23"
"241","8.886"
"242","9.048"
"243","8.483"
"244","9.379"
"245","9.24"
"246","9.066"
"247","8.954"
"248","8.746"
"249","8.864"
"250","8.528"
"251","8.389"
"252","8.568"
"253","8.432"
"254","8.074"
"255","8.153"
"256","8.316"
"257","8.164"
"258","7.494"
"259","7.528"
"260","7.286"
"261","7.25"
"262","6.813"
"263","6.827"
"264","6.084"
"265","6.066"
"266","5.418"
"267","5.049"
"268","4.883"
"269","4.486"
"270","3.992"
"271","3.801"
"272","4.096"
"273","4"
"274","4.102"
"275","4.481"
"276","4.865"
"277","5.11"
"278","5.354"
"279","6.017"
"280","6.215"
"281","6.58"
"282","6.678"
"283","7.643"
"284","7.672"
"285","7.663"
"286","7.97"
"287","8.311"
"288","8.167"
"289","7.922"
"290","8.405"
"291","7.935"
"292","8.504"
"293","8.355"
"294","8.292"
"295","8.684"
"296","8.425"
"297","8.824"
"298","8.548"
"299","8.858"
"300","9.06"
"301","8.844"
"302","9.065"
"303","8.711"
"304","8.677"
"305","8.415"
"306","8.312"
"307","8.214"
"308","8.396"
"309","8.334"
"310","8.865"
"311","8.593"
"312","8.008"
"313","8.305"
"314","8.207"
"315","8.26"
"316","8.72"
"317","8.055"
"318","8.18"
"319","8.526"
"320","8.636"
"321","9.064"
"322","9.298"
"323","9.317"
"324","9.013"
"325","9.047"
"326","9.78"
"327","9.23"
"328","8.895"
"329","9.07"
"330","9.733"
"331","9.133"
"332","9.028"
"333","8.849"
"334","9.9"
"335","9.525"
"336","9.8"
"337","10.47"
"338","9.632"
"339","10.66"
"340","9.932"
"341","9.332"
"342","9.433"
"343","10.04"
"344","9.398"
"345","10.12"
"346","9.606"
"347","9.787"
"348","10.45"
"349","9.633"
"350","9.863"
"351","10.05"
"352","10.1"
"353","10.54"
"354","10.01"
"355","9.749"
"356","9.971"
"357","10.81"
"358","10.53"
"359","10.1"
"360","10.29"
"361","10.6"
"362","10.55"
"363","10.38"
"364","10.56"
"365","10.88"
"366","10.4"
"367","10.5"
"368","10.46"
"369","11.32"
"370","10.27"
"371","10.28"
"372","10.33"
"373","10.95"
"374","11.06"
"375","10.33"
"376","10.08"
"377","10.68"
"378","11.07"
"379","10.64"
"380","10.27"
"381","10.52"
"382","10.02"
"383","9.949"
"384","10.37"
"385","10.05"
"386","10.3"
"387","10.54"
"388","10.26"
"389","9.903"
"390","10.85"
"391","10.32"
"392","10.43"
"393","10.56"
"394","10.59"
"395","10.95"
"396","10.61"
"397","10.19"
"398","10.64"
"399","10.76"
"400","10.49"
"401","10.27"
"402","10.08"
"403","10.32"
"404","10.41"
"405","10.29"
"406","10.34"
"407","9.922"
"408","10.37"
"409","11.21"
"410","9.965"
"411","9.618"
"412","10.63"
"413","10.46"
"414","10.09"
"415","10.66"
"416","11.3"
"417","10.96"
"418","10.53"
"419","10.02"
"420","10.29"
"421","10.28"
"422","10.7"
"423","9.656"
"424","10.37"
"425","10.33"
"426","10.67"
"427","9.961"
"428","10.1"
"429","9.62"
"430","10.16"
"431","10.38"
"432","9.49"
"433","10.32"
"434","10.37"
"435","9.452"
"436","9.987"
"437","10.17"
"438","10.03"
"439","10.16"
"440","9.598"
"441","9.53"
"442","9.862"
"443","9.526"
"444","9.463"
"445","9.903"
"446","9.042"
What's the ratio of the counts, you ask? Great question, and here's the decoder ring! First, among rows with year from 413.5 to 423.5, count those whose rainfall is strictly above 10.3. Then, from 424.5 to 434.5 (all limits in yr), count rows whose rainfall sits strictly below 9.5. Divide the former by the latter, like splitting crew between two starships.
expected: 5.0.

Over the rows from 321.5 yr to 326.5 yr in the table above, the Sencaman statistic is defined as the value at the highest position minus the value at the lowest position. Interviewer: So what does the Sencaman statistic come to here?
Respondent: 0.5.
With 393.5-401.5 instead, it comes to -0.3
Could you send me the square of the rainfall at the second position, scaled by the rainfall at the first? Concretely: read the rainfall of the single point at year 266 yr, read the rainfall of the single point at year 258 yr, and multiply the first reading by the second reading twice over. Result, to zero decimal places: 304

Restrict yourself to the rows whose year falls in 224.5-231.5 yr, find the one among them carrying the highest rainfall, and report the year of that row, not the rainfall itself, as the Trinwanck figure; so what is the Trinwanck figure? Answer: 226 yr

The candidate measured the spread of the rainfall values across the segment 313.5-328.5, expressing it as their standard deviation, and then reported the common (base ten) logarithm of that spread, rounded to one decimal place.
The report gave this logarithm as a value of -0.3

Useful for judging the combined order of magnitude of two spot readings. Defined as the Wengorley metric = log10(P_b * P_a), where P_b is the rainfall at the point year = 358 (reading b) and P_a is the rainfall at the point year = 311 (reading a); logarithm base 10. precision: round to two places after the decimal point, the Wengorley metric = 1.96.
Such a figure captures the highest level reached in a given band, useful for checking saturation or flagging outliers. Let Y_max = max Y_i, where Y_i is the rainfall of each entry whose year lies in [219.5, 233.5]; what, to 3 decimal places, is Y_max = 13.260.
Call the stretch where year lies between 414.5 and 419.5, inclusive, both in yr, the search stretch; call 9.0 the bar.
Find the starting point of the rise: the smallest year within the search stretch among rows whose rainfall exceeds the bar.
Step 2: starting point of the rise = 415 yr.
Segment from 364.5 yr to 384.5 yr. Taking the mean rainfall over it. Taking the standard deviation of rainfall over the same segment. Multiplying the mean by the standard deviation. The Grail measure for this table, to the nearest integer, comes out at 4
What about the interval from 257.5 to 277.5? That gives 7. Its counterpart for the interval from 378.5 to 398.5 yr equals 3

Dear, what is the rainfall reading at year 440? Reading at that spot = 9.598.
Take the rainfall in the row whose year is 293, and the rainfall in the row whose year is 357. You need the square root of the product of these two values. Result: 9.5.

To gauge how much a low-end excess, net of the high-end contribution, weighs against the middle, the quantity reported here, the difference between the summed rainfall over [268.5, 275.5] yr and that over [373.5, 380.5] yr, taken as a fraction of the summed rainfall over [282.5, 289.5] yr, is -0.8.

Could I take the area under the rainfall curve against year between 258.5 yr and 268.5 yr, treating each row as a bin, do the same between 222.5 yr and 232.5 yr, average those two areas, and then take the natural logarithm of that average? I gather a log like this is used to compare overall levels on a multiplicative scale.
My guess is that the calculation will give 4.49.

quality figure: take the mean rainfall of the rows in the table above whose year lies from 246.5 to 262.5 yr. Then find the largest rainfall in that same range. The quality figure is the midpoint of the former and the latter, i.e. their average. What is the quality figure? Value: 8.5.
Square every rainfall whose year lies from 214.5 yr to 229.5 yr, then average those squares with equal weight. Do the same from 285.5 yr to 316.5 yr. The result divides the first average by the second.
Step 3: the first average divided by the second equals 2.1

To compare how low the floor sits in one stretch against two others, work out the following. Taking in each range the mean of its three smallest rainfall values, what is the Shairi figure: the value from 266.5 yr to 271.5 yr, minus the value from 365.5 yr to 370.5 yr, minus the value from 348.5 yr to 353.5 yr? -16.1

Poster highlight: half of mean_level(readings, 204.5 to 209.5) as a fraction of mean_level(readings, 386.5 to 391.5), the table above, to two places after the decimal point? 0.60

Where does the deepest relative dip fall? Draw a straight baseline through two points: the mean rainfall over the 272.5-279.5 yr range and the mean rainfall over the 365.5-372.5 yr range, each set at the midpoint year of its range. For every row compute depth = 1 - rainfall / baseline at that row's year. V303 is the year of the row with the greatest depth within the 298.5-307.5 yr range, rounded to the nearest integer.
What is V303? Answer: 307 yr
